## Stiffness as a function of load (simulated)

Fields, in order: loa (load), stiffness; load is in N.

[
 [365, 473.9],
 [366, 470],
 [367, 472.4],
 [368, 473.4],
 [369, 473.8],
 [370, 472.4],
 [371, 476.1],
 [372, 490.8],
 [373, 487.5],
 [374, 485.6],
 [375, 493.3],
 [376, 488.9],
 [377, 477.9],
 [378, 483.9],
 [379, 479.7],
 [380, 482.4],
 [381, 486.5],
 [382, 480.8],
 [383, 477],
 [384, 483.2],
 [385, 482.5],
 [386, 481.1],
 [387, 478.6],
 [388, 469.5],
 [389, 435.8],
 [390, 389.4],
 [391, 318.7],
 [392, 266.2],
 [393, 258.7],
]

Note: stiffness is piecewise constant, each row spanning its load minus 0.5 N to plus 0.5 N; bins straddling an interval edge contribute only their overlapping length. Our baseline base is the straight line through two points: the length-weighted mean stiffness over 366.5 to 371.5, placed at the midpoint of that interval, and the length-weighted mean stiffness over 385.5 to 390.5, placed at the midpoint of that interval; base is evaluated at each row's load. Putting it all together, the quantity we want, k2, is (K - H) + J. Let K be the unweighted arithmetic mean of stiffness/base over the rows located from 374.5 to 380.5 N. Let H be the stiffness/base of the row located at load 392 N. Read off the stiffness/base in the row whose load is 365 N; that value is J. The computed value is 1.44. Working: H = 0.6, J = 0.99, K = 1.05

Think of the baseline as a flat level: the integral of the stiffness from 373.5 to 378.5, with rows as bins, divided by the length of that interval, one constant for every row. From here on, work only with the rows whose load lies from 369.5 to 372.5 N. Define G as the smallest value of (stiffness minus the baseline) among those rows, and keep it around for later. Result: -14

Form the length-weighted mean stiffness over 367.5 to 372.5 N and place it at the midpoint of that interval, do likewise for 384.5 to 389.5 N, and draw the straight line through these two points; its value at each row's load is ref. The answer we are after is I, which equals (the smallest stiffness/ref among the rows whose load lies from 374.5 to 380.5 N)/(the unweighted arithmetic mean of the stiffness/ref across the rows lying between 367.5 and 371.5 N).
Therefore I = 1.02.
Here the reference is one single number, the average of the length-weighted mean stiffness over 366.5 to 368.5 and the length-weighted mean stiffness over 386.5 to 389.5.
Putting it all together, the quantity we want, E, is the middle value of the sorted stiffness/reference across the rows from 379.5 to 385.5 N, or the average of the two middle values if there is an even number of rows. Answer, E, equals 1.03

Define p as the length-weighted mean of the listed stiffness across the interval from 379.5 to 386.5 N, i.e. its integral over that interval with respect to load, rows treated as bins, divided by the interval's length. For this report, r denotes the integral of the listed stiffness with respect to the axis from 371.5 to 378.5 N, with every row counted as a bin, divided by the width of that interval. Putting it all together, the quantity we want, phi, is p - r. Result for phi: -5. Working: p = 482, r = 487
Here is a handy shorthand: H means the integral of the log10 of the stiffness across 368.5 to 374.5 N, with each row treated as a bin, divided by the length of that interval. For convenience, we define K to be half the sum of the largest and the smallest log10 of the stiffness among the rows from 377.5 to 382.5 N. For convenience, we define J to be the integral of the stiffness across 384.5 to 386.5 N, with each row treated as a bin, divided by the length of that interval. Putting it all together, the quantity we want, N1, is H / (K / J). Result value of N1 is 481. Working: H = 2.68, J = 481.8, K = 2.68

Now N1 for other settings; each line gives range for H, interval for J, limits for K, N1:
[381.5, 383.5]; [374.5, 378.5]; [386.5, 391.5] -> 503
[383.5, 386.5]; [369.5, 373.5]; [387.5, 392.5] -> 507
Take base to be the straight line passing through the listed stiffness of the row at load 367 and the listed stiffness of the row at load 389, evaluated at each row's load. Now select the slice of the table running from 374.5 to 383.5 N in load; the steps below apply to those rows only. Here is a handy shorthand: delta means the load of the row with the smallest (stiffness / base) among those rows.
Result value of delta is 377 N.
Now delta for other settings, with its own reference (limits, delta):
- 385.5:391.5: 391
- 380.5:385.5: 383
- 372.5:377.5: 377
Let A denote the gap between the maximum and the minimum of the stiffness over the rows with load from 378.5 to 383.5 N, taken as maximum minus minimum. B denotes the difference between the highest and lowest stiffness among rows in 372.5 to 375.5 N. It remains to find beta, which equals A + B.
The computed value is 17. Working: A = 9.5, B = 8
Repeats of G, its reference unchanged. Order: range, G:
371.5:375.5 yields 0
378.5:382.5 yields -6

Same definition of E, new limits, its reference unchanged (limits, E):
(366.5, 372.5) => 1.01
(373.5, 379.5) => 1.04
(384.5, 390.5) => 1.01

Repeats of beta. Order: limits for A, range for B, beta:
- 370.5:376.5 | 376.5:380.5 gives 23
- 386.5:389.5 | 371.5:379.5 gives 58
